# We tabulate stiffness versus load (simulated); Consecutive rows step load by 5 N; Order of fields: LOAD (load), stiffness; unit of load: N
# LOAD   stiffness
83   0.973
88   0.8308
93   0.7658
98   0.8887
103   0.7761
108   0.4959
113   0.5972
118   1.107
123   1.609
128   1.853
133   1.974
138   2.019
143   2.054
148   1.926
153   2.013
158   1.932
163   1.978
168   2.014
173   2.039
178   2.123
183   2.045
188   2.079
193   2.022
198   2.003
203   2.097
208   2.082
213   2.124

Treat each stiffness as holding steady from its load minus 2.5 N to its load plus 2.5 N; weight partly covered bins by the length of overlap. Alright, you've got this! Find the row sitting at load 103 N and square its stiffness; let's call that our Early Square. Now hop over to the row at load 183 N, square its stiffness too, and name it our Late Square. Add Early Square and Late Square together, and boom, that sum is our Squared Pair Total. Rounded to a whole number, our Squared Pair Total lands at 5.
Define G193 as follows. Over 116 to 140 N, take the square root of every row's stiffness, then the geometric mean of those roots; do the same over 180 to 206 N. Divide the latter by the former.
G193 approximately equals 1.1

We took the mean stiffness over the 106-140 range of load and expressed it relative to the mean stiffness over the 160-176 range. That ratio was 0.69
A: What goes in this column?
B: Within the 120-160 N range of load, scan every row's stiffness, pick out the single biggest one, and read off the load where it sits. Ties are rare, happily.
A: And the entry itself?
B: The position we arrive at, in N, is 143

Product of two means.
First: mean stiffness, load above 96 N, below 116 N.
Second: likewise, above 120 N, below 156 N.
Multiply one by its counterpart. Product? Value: 1.3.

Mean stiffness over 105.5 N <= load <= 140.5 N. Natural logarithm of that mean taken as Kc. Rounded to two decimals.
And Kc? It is 0.32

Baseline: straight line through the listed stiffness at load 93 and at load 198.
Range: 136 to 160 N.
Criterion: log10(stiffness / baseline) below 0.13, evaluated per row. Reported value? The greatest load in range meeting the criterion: 158 N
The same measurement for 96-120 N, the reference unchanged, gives 118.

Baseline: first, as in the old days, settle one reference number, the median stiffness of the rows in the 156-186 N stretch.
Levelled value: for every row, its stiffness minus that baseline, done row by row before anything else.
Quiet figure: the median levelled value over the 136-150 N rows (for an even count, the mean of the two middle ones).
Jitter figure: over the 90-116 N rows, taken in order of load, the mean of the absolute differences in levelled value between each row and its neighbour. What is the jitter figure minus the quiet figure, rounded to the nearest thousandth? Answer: 0.162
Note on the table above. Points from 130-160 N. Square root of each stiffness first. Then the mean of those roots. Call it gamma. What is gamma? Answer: 1.409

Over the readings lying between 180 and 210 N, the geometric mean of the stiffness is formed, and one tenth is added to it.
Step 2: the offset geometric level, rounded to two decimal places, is 2.15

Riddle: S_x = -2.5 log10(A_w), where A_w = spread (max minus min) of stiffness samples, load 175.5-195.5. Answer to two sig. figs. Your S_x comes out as 2.5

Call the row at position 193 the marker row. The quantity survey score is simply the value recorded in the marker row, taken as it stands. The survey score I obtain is 2.022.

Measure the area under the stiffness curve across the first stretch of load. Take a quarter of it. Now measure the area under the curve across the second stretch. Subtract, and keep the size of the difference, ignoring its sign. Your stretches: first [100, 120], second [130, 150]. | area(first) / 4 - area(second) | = 36.1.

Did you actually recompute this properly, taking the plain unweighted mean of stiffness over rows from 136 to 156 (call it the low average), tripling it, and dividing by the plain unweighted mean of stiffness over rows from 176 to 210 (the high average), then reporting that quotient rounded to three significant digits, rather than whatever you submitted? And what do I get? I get 2.91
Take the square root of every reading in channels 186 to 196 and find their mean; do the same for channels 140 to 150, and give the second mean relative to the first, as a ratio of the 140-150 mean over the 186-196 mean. 0.99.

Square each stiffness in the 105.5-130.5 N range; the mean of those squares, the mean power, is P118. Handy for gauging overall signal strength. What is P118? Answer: 1.57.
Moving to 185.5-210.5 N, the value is 4.23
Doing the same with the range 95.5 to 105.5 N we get 0.70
